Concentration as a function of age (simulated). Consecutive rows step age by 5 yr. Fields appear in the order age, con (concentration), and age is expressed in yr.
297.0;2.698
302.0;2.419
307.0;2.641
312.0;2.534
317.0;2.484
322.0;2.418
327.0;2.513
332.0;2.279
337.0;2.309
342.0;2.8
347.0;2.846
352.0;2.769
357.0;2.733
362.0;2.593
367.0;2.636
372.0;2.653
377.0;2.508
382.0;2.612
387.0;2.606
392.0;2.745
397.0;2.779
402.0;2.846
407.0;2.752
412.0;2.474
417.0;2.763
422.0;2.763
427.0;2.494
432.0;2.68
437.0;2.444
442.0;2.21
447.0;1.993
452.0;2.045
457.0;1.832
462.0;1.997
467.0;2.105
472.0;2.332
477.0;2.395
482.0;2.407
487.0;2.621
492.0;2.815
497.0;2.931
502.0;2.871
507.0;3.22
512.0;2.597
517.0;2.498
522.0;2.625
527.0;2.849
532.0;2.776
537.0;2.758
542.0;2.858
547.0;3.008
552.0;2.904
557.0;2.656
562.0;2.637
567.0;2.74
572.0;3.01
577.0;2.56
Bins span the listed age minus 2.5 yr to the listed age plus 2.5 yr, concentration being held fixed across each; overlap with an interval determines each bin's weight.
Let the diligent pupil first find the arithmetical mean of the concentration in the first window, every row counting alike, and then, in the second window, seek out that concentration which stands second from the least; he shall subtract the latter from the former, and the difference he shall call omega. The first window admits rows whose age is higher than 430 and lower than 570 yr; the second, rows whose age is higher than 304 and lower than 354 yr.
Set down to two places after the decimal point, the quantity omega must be 0.26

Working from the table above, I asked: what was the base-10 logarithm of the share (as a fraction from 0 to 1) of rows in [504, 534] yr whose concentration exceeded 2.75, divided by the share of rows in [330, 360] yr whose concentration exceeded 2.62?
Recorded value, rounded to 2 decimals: -0.12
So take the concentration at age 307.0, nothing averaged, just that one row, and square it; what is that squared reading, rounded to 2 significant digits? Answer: 7.0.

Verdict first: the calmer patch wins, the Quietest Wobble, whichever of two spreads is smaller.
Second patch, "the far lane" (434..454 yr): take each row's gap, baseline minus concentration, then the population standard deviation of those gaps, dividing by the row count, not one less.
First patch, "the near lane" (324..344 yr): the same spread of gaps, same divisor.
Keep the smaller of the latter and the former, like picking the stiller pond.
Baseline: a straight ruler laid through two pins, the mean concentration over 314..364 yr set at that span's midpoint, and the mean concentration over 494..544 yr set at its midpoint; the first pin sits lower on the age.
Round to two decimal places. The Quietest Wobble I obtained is 0.18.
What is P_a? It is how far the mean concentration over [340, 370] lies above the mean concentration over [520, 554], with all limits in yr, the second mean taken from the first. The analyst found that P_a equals -0.10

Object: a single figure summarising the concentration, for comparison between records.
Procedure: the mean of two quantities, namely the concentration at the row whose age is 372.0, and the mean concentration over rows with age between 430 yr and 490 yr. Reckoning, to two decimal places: 2.45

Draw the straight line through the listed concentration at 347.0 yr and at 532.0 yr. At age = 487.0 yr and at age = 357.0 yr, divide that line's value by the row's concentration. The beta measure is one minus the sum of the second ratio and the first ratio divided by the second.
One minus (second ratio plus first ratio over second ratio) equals -1.1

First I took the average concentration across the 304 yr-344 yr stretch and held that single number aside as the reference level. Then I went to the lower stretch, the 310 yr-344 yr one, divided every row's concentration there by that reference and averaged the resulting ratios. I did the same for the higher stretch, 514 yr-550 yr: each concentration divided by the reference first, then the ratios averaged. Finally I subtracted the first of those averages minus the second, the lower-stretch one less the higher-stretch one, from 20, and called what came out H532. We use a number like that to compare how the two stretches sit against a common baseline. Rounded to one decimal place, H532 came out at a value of 20.1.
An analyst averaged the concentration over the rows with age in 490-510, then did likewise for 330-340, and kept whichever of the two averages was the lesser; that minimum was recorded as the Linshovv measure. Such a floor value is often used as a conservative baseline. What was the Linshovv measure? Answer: 2.3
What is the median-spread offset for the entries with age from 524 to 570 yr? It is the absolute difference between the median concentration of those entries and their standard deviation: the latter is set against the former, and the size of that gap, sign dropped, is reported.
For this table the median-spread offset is 2.66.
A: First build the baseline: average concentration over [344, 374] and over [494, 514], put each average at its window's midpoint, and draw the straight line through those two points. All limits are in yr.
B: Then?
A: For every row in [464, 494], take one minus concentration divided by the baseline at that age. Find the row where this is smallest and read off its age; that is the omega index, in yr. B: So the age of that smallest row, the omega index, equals 492.0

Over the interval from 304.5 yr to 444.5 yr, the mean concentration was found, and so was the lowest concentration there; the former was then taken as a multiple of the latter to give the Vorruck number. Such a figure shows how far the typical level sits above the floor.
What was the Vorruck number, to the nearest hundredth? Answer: 1.18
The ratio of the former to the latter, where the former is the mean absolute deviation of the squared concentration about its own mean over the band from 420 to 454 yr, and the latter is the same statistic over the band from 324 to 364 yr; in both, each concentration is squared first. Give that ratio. 1.26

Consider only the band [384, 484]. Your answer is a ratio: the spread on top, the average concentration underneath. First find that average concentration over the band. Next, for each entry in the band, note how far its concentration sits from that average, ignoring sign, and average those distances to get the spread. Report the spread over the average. 0.11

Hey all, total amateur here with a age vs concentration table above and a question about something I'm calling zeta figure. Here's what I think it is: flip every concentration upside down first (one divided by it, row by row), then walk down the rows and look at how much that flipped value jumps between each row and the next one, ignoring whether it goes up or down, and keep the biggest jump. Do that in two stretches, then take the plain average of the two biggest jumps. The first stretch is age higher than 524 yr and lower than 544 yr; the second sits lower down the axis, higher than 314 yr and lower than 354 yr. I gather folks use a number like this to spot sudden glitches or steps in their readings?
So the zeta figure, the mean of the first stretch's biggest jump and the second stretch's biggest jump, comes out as 0.044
